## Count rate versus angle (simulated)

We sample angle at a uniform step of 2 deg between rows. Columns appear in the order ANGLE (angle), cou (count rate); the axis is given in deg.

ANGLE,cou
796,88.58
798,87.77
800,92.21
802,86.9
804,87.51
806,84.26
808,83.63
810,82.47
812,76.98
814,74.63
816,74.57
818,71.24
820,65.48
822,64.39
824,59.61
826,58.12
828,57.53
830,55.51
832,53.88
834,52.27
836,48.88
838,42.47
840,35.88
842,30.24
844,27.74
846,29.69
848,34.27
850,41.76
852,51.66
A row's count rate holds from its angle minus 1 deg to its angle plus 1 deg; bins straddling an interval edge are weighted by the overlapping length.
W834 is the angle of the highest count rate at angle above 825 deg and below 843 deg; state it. 826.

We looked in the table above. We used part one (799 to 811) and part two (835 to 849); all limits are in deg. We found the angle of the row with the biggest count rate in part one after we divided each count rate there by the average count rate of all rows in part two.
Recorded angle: 800 deg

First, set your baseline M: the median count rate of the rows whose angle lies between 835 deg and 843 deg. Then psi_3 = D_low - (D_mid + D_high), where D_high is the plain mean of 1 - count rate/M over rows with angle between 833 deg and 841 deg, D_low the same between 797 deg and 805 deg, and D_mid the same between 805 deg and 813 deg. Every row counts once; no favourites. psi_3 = 0.0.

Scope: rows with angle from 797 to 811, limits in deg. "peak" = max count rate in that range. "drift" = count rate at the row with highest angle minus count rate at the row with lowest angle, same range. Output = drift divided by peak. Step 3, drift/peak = -0.06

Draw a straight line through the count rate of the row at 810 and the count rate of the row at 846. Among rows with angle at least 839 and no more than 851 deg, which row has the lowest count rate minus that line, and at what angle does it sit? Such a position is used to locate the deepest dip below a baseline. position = 842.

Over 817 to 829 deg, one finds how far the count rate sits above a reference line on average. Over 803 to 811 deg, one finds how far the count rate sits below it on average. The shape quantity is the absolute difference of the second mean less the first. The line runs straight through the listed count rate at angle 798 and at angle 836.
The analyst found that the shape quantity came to 6.5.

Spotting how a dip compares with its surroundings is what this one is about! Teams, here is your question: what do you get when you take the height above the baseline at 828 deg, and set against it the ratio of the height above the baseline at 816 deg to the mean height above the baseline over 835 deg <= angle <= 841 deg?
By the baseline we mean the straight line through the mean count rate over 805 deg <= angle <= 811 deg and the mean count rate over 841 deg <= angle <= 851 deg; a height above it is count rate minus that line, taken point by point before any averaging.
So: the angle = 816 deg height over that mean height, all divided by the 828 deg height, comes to -2.3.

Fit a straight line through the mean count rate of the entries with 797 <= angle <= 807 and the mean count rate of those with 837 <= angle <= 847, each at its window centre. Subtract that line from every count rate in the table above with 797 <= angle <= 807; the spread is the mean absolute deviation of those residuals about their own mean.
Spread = 2.5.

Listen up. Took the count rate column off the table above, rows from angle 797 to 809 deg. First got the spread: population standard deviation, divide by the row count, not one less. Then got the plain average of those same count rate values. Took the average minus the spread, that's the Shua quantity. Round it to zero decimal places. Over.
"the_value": 84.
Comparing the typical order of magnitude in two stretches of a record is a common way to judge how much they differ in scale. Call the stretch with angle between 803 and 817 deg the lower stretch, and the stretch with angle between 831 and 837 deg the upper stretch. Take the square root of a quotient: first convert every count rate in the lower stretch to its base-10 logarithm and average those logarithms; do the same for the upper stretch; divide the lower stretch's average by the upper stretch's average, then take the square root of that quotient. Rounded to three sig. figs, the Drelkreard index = 1.05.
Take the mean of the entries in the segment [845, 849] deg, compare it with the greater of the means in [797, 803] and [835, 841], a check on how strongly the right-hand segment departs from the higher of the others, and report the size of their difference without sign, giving 57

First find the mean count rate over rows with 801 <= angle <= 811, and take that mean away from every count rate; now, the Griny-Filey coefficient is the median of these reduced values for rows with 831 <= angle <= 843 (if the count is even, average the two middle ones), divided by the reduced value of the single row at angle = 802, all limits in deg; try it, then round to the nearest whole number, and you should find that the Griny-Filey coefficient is -20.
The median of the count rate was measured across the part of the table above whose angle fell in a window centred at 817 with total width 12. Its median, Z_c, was 73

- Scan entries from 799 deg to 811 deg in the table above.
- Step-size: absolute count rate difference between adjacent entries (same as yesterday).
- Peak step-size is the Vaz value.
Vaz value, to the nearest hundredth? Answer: 5.31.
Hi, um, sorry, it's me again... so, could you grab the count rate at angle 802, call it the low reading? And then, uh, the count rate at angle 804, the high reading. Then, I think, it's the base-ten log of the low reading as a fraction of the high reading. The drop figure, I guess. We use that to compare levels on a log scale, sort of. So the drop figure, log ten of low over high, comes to 0.00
